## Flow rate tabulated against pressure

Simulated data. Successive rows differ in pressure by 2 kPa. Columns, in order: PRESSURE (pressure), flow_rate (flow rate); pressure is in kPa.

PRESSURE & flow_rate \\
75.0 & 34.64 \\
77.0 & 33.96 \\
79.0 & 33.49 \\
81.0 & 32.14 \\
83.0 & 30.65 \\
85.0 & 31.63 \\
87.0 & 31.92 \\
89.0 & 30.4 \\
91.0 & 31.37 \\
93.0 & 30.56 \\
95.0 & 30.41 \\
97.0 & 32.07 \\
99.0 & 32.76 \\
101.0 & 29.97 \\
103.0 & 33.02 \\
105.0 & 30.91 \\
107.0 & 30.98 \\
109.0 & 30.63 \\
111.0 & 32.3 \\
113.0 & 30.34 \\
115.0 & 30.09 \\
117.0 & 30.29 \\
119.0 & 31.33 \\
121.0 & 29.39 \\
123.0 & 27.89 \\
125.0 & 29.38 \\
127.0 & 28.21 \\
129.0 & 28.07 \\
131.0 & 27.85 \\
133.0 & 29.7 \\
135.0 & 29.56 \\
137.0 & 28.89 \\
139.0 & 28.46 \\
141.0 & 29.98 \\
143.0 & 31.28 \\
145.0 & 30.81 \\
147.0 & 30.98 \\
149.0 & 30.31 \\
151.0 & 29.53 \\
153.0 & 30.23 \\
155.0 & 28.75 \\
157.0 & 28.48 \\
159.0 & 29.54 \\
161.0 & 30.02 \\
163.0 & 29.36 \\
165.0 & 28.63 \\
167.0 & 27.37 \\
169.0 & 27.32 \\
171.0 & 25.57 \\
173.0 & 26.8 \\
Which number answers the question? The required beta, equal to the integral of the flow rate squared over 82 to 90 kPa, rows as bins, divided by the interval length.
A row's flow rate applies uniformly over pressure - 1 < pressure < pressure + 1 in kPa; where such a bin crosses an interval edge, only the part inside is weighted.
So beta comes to 971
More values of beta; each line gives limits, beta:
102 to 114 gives 985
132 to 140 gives 850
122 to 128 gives 812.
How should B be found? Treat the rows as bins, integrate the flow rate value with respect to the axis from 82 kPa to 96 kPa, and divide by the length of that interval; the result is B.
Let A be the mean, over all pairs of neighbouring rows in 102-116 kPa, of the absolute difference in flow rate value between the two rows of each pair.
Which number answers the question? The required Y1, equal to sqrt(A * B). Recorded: 5.8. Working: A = 1.07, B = 31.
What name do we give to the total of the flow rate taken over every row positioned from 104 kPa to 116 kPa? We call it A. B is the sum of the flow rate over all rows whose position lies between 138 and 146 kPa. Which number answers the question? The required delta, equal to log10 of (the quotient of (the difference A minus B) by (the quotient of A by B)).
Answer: 1.62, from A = 185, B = 121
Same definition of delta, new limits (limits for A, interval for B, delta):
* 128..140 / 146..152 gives 1.63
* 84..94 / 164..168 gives 1.55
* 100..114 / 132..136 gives 1.64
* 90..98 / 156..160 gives 1.49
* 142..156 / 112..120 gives 1.71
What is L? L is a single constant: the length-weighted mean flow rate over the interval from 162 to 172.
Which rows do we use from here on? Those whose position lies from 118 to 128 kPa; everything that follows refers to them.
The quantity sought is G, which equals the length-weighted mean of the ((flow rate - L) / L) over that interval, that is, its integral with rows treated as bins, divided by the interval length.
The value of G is 0.058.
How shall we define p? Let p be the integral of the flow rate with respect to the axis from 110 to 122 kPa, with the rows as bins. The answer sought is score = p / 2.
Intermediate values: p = 367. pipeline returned 184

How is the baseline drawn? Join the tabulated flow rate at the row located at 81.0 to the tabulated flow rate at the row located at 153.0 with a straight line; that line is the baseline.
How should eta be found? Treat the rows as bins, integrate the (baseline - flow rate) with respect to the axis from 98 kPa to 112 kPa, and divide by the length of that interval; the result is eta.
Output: 0.0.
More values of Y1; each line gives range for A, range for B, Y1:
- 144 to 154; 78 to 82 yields 4.4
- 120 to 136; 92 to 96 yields 5.3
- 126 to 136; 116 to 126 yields 4.2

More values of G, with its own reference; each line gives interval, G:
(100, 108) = 0.129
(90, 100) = 0.137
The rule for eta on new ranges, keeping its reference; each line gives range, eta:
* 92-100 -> 0.3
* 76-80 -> -1.5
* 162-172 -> 2.2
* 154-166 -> 0.9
